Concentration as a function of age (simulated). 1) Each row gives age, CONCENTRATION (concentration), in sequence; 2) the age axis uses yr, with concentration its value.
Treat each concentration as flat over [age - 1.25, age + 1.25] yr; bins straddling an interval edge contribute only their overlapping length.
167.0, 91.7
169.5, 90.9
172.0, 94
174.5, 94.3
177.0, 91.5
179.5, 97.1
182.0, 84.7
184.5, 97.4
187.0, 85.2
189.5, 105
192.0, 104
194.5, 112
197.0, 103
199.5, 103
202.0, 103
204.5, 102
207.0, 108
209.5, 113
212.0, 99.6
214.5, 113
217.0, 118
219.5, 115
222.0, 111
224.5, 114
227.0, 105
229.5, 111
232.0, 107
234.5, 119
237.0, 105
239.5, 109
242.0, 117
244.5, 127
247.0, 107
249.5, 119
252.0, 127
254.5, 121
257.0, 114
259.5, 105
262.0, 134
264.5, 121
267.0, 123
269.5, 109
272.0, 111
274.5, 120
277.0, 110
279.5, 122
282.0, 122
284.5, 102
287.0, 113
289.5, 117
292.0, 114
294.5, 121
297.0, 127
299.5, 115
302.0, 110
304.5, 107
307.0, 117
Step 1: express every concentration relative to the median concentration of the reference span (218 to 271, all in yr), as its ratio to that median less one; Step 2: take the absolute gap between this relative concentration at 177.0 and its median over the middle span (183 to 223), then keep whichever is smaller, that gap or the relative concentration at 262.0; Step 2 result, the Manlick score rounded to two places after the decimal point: 0.11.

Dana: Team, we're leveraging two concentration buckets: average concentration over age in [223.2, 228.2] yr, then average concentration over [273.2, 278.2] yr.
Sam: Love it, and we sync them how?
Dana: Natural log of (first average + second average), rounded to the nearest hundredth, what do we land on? 5.41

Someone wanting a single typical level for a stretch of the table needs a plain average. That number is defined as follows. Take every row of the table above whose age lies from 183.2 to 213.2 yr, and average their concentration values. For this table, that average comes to 103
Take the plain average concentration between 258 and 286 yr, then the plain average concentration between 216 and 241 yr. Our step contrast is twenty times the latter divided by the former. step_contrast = 19.2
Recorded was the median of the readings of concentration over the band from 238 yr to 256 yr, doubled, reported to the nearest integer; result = 238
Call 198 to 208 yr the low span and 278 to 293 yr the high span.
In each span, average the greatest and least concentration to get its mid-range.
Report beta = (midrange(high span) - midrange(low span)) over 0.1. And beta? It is 70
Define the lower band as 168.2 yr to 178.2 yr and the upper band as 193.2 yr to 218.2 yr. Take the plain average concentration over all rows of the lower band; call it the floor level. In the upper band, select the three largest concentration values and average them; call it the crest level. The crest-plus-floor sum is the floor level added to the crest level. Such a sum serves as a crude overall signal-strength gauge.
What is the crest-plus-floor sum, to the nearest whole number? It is 207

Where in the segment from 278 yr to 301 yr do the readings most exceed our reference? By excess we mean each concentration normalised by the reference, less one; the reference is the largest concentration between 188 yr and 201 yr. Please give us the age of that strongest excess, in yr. 297.0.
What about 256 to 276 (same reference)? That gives 262.0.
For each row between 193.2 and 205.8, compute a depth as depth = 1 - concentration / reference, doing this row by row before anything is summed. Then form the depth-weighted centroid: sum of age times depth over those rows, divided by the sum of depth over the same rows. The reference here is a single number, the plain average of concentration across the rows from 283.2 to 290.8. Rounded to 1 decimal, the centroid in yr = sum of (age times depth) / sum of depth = 201.1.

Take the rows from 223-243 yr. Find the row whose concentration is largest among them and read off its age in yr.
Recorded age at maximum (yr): 234.5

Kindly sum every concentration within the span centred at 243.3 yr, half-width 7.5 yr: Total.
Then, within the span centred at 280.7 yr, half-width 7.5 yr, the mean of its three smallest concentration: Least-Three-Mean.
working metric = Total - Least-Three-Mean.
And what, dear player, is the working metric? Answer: 576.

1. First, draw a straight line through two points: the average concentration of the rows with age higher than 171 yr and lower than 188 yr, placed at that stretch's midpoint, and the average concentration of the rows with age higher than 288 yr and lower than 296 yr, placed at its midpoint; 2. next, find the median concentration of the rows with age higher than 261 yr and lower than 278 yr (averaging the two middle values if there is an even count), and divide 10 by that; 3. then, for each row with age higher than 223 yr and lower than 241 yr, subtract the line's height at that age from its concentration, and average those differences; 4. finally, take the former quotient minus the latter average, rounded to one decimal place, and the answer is -6.1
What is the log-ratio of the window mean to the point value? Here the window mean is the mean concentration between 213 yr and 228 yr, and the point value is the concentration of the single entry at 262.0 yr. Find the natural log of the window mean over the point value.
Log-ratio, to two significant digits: -0.17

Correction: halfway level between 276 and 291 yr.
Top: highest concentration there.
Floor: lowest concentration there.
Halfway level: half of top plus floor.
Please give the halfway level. 112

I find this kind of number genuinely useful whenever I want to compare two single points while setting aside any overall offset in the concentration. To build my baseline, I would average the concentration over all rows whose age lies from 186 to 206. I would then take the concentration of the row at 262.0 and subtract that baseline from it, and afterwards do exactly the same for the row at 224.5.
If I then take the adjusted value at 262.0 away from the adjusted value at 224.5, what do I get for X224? -20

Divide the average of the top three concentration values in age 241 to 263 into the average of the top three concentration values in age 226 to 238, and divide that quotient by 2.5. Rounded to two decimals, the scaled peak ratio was 0.35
